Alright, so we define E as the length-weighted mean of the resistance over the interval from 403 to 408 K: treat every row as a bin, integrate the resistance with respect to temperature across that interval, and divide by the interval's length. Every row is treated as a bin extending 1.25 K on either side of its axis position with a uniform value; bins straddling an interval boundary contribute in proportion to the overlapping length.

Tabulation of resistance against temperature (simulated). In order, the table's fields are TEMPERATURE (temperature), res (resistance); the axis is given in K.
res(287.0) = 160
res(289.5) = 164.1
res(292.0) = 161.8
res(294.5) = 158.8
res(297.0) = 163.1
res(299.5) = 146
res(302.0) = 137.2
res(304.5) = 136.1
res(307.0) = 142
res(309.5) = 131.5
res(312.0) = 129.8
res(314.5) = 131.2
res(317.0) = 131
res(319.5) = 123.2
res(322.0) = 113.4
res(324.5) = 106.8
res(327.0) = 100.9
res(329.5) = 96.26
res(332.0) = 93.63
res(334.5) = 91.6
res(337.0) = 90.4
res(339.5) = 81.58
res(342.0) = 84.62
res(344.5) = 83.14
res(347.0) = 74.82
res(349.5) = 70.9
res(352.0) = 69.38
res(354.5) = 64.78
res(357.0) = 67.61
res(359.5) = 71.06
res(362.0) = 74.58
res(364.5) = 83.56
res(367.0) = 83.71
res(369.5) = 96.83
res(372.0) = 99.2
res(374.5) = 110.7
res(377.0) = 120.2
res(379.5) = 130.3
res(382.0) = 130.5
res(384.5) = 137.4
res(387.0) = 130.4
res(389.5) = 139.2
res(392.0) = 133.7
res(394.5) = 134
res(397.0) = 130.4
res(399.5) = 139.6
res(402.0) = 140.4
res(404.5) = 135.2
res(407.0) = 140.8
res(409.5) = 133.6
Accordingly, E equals 138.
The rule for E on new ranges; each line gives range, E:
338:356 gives 76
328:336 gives 94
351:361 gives 68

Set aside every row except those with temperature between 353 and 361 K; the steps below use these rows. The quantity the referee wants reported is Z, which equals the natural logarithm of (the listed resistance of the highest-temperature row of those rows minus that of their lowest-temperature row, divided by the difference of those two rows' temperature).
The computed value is 0.2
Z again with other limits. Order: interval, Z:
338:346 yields -1.2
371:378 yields 1.4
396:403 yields 0.7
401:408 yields -2.5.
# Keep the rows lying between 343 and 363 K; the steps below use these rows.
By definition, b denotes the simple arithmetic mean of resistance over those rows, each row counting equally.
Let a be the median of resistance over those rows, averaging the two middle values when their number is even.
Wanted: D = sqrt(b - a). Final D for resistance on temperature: 1.03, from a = 71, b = 72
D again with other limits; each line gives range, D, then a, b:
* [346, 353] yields 0.89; 71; 72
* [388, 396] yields 1.28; 134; 136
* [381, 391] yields 0.65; 134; 134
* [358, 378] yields 1.49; 90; 92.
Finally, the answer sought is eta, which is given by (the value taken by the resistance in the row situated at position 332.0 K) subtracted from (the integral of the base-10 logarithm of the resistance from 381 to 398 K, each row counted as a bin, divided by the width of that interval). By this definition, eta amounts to -92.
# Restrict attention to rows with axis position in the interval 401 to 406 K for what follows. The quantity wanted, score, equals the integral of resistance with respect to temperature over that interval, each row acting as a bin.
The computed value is 689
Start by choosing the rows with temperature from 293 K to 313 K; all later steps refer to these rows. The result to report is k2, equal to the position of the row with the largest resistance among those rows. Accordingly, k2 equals 297.0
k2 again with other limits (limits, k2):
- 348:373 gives 372.0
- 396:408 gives 407.0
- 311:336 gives 314.5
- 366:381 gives 379.5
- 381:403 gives 402.0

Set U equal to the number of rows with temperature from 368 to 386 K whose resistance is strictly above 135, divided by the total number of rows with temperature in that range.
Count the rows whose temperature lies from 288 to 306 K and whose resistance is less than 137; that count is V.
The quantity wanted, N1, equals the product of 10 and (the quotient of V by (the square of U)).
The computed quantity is 490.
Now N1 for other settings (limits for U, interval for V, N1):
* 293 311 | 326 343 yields 95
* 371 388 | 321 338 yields 3430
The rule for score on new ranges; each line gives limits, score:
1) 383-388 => 670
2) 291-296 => 802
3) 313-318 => 655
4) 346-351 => 363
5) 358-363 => 362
